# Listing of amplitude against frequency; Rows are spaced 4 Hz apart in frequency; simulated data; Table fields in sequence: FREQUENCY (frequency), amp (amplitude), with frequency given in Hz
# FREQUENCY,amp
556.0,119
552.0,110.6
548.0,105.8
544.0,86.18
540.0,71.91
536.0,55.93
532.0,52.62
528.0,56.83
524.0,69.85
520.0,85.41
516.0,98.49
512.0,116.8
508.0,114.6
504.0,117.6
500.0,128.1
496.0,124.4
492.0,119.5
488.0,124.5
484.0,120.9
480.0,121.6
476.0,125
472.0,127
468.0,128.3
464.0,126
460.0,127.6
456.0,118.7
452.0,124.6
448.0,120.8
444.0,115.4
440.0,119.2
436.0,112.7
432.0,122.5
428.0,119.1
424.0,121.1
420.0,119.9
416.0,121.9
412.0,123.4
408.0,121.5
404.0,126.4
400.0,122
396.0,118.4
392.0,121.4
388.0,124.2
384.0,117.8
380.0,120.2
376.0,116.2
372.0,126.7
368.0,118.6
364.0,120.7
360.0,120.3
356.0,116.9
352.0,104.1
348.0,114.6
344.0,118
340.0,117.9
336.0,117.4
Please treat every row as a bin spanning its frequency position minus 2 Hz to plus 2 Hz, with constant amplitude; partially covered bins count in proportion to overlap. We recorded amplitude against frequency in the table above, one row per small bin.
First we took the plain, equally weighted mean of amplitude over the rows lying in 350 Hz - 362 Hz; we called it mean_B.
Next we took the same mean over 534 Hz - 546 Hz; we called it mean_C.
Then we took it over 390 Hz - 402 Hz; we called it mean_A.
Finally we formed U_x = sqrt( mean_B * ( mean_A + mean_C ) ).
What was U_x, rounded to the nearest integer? 148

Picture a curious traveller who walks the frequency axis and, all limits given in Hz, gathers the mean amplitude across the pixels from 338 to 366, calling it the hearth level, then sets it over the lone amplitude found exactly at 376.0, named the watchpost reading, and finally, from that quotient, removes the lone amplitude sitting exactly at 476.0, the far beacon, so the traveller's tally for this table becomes -124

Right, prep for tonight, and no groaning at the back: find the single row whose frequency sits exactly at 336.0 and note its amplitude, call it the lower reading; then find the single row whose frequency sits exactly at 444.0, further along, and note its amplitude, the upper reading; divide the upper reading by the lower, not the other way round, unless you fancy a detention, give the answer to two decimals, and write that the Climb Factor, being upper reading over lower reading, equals 0.98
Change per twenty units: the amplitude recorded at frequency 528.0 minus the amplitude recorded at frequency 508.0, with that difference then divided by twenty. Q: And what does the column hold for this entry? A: -2.9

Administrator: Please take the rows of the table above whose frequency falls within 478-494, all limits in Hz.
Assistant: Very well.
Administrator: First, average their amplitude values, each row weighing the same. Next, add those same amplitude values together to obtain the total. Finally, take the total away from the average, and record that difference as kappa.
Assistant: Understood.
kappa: -365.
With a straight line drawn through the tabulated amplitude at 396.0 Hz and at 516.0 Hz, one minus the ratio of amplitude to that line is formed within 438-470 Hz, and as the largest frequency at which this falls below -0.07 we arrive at 468.0 Hz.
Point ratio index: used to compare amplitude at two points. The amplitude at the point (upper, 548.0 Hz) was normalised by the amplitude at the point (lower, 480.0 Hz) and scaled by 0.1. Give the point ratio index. 0.09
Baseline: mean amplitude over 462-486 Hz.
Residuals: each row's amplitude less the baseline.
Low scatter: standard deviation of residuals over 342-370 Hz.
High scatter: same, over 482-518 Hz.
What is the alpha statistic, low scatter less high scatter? -3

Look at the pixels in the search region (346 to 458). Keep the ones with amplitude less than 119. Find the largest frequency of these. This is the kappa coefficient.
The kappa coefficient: 456.0 Hz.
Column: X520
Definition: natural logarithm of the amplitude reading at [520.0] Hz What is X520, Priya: 4.45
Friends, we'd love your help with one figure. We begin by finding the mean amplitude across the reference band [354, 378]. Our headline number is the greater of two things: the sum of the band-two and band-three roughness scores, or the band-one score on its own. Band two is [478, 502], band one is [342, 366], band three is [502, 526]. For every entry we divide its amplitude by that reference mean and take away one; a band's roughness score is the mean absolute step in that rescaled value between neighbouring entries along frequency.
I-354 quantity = 0.117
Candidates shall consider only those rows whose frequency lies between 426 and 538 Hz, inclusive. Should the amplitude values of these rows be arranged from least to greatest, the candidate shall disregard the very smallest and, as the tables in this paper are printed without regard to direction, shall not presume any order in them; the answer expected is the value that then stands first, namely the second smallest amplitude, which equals 55.93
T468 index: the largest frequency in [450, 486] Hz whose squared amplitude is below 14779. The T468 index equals 484.0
